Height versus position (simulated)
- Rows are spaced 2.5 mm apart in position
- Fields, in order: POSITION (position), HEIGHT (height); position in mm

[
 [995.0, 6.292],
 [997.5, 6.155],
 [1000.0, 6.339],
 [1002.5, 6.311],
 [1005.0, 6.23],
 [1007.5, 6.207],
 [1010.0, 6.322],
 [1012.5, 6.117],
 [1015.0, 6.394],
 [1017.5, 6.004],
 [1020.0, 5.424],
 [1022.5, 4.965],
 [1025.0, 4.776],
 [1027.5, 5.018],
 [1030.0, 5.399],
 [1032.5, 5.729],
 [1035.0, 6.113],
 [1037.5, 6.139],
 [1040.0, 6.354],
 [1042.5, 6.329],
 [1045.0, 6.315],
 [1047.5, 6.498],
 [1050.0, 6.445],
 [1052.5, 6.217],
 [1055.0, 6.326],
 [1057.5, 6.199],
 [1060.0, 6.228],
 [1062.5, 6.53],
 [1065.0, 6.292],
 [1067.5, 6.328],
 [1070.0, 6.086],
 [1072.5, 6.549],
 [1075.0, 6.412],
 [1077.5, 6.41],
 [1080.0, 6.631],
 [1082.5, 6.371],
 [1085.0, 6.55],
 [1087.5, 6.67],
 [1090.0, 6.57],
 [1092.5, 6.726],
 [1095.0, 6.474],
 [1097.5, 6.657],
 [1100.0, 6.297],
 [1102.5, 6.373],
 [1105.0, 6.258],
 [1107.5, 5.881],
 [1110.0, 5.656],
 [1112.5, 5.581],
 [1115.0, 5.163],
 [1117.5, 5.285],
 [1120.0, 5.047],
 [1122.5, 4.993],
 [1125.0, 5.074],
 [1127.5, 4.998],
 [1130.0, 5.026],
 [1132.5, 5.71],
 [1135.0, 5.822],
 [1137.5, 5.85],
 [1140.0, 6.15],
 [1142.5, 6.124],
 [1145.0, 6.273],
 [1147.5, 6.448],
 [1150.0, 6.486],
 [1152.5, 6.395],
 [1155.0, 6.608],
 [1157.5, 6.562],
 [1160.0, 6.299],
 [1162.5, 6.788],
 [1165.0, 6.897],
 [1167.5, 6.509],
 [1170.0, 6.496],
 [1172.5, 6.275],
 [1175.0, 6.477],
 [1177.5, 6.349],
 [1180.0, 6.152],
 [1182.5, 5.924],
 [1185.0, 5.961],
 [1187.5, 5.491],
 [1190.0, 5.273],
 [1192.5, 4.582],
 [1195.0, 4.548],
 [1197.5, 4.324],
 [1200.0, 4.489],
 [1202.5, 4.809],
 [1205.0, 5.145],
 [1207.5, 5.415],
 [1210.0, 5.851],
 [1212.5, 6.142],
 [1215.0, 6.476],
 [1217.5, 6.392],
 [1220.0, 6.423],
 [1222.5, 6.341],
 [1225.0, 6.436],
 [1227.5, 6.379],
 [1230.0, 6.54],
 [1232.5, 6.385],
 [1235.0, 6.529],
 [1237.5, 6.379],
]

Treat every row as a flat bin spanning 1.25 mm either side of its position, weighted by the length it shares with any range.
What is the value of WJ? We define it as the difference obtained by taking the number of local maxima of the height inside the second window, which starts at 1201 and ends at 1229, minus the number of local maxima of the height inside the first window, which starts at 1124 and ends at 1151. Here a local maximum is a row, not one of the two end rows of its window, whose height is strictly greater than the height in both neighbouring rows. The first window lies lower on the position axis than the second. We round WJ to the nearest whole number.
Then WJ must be 2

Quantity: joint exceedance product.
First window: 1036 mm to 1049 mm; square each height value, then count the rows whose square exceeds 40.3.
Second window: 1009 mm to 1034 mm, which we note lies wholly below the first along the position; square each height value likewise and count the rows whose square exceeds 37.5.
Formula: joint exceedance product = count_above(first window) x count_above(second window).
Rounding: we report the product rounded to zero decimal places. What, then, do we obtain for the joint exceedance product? 4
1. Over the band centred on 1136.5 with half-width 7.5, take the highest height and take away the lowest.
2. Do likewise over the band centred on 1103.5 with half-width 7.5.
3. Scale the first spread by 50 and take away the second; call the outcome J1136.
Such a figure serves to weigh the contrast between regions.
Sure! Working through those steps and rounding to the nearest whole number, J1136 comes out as 55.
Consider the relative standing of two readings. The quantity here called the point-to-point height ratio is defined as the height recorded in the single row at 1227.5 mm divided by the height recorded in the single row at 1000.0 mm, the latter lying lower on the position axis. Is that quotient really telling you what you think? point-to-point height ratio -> 1.01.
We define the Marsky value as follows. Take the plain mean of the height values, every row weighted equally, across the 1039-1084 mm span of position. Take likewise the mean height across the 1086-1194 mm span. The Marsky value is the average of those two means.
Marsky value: 6.2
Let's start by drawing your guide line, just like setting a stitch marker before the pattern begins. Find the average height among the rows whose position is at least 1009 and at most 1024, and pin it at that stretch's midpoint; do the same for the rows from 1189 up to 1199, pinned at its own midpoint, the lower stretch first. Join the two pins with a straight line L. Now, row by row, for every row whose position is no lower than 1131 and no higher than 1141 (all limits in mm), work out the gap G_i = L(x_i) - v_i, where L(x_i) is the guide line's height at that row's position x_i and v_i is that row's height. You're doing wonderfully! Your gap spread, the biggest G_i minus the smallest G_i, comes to 0.49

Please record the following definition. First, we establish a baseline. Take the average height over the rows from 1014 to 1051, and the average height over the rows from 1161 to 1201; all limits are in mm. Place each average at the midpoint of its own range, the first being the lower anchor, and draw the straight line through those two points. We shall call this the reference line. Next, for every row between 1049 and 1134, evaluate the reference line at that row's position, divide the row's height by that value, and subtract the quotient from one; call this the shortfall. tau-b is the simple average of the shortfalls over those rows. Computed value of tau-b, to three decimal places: -0.039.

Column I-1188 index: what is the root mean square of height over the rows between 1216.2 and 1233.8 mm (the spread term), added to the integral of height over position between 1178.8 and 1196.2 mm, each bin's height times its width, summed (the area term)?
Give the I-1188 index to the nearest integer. 101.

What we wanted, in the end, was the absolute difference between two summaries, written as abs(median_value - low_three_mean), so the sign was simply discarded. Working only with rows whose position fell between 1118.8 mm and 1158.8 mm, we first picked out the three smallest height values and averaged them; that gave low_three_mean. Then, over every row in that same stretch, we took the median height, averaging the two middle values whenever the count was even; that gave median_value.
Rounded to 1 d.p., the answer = 1.0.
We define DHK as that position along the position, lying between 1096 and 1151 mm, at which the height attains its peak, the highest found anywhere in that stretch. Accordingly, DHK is 1097.5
